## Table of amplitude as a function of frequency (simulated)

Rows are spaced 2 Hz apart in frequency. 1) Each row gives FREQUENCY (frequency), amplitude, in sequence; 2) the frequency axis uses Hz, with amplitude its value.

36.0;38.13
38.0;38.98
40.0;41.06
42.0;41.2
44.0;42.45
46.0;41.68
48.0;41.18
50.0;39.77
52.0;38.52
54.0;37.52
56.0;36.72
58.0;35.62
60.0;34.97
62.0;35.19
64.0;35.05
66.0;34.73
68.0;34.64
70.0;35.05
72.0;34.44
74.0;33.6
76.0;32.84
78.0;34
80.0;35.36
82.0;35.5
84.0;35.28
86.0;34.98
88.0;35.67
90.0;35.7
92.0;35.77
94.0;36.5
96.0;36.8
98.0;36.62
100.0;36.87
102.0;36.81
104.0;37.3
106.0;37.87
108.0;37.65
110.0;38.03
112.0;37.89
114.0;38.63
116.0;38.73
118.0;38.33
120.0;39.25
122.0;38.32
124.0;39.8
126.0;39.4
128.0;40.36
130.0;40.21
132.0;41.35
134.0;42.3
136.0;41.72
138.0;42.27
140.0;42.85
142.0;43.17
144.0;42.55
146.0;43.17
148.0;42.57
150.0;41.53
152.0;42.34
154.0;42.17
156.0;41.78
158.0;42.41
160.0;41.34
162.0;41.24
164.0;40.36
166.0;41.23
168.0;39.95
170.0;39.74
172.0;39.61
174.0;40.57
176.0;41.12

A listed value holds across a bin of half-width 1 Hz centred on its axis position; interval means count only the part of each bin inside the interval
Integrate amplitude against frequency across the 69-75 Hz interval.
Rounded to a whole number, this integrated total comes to 206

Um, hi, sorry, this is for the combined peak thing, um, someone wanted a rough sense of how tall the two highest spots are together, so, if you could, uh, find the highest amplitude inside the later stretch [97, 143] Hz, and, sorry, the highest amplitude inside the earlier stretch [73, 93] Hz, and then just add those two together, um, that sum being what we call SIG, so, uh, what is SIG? 79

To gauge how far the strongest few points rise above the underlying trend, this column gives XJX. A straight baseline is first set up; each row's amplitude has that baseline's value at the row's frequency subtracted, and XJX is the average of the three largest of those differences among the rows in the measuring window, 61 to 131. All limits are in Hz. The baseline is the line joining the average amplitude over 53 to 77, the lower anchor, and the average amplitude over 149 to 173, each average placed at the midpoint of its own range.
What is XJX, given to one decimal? 1.1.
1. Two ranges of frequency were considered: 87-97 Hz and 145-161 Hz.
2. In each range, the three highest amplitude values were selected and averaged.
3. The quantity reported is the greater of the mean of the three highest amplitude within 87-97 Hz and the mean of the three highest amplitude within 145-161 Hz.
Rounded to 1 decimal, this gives 42.7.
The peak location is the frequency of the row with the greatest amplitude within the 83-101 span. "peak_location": 100.0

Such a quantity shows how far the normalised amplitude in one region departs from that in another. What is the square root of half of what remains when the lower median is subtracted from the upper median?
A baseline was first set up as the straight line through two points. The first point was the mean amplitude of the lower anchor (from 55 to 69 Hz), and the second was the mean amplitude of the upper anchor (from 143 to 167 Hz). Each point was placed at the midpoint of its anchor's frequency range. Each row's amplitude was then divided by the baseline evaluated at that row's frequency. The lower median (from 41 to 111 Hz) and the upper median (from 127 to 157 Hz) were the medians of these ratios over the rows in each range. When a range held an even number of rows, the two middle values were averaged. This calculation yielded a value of 0.161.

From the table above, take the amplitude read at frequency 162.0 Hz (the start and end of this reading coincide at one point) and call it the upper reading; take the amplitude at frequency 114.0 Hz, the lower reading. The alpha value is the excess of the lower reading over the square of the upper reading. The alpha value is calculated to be -1662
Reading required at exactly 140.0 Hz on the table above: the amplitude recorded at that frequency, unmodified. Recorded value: 42.85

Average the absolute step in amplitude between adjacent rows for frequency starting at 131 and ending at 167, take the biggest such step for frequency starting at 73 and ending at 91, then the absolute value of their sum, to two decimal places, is 1.99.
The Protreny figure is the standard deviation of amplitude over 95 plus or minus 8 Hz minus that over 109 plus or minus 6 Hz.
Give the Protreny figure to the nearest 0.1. 0.1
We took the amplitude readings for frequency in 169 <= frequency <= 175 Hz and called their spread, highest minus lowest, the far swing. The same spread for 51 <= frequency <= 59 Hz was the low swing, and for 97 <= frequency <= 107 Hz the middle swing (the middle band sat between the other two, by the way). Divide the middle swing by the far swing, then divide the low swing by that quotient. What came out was 2.2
